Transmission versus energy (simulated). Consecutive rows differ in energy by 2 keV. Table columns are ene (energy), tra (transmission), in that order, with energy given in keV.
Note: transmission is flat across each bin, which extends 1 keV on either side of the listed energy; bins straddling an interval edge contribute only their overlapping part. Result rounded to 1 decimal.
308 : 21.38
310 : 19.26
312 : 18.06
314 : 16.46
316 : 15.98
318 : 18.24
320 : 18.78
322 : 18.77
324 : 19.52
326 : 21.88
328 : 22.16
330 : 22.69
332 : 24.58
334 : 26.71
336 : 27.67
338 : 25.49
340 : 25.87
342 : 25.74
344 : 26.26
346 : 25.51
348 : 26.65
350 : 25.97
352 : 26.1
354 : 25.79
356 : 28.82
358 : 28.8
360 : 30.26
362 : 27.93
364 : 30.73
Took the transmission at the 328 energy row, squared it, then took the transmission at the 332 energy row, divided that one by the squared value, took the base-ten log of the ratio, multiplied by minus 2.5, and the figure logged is 3.3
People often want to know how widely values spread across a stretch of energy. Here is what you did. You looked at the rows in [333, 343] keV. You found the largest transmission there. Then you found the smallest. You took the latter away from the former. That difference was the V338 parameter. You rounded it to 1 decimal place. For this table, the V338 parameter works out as 2.2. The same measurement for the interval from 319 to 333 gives 5.8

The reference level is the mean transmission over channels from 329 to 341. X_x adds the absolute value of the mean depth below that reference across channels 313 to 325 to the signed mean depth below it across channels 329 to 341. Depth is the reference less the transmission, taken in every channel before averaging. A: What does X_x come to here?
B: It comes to 7.5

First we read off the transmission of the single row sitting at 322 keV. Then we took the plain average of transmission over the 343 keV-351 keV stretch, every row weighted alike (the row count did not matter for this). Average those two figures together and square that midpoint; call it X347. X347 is 503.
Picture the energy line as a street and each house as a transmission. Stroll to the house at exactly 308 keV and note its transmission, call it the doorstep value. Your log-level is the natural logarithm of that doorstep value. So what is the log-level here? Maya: 3.06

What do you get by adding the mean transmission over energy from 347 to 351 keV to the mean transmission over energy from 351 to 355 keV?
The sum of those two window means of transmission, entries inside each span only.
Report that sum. 52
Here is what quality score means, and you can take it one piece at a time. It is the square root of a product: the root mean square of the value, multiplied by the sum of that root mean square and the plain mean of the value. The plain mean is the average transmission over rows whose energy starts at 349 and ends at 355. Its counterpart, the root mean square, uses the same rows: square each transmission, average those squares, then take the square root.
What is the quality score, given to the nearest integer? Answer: 37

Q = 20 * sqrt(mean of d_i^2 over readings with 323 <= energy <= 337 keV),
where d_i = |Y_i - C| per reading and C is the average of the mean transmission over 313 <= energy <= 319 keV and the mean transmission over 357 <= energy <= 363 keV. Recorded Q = 55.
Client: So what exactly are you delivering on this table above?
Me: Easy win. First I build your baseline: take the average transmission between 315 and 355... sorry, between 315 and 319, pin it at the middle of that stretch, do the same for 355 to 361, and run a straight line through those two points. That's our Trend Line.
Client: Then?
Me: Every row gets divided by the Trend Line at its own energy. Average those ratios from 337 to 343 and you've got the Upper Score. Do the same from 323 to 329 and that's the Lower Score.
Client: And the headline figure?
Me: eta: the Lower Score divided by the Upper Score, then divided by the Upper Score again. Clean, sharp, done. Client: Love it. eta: 0.93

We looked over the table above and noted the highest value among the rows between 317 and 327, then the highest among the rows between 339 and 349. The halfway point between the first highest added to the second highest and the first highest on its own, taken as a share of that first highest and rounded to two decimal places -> 1.61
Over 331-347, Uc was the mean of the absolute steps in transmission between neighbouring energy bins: 1.01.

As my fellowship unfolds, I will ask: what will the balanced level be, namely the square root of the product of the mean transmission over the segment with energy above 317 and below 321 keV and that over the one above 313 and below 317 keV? 17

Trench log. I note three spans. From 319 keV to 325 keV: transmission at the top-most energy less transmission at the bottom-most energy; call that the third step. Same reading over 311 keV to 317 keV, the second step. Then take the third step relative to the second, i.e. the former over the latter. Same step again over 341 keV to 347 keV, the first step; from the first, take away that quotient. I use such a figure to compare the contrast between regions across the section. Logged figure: 0.1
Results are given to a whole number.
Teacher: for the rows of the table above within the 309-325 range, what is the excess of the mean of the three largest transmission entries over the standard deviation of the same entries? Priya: 18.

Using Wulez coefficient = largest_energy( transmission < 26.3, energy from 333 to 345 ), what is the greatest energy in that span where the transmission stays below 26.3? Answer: 344 keV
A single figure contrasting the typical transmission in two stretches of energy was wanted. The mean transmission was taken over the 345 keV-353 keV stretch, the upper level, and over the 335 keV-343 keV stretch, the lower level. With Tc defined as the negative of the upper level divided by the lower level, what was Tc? -1.0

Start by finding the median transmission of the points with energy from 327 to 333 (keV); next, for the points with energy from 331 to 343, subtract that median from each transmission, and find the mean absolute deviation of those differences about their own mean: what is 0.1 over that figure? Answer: 0.13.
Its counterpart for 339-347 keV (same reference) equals 0.45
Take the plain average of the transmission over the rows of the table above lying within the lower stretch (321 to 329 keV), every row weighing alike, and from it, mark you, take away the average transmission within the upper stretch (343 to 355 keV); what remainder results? -5.5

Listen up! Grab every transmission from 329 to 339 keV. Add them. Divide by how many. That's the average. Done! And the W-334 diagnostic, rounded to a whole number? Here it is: 25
